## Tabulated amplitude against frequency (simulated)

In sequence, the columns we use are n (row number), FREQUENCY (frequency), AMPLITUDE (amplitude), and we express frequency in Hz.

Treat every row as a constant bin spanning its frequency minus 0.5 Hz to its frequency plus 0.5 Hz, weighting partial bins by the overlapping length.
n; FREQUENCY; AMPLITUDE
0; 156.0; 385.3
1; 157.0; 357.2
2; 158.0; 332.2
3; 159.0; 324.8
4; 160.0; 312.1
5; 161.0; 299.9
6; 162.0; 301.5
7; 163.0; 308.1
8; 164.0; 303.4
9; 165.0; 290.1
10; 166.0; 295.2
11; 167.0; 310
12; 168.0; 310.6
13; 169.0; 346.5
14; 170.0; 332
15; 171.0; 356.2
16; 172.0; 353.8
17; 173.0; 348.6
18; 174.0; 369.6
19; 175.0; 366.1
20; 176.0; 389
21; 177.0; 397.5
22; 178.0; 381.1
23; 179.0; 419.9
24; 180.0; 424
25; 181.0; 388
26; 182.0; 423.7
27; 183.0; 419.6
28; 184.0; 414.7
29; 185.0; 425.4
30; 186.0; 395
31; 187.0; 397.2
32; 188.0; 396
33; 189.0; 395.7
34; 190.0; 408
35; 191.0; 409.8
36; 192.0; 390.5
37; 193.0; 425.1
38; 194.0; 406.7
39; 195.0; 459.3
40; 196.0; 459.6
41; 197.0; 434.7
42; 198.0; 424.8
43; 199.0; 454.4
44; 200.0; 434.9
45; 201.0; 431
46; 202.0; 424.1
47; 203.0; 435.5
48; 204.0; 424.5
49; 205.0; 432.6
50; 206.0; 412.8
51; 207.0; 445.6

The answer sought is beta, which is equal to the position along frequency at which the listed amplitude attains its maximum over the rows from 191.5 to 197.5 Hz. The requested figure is 196.0 Hz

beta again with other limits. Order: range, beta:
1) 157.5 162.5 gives 158.0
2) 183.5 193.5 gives 185.0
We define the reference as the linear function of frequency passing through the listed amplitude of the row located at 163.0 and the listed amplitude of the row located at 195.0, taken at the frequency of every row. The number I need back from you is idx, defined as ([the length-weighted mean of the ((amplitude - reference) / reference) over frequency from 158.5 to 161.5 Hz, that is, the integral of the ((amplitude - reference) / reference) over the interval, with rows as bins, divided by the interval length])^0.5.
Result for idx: 0.251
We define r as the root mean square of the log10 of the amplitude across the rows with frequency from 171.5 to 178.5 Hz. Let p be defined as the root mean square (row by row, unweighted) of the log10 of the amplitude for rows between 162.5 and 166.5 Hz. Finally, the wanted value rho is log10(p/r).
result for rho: -0.02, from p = 2.48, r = 2.57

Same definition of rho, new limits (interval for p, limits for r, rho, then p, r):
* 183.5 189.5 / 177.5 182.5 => 0.00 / 2.61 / 2.61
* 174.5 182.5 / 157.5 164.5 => 0.02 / 2.60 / 2.49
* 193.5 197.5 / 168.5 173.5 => 0.02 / 2.64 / 2.54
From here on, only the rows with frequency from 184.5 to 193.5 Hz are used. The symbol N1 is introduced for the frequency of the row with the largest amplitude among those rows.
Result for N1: 185.0 Hz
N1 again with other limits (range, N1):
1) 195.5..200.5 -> 196.0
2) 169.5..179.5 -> 179.0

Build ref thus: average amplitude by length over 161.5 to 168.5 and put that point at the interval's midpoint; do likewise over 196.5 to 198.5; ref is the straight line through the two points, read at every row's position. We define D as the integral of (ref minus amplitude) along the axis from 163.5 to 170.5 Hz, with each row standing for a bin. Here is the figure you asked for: -14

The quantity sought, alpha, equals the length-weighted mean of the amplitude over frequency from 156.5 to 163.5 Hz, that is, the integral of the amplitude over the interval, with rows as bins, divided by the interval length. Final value 319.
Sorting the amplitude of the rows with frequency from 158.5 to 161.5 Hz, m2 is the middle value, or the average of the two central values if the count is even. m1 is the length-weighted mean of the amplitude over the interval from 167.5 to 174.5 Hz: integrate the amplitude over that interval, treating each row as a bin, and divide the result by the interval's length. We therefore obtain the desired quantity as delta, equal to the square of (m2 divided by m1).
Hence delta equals 0.82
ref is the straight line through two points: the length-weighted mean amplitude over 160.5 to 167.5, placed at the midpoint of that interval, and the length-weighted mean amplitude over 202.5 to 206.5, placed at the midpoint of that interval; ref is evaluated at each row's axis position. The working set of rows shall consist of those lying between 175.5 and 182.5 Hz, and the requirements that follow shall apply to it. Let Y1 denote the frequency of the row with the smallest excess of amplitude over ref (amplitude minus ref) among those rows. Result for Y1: 181.0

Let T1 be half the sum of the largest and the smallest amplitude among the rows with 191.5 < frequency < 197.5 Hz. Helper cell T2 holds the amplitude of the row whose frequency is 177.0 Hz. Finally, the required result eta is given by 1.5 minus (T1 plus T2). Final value -821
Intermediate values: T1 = 425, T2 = 397.5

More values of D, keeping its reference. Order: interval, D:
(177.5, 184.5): -314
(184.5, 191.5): -79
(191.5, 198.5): -61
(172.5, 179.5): -252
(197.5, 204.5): 75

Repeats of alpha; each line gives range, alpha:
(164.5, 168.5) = 301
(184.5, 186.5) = 410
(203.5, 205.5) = 429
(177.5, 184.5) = 410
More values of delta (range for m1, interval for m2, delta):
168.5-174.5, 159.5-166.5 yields 0.74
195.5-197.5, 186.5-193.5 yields 0.79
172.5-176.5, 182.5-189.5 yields 1.16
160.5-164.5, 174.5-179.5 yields 1.65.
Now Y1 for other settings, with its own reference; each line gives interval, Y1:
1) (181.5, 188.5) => 188.0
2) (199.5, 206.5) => 206.0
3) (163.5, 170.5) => 165.0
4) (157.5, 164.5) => 164.0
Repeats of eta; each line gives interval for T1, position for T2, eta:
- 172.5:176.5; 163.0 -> -675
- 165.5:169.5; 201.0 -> -750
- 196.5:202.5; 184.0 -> -852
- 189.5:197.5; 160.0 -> -736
